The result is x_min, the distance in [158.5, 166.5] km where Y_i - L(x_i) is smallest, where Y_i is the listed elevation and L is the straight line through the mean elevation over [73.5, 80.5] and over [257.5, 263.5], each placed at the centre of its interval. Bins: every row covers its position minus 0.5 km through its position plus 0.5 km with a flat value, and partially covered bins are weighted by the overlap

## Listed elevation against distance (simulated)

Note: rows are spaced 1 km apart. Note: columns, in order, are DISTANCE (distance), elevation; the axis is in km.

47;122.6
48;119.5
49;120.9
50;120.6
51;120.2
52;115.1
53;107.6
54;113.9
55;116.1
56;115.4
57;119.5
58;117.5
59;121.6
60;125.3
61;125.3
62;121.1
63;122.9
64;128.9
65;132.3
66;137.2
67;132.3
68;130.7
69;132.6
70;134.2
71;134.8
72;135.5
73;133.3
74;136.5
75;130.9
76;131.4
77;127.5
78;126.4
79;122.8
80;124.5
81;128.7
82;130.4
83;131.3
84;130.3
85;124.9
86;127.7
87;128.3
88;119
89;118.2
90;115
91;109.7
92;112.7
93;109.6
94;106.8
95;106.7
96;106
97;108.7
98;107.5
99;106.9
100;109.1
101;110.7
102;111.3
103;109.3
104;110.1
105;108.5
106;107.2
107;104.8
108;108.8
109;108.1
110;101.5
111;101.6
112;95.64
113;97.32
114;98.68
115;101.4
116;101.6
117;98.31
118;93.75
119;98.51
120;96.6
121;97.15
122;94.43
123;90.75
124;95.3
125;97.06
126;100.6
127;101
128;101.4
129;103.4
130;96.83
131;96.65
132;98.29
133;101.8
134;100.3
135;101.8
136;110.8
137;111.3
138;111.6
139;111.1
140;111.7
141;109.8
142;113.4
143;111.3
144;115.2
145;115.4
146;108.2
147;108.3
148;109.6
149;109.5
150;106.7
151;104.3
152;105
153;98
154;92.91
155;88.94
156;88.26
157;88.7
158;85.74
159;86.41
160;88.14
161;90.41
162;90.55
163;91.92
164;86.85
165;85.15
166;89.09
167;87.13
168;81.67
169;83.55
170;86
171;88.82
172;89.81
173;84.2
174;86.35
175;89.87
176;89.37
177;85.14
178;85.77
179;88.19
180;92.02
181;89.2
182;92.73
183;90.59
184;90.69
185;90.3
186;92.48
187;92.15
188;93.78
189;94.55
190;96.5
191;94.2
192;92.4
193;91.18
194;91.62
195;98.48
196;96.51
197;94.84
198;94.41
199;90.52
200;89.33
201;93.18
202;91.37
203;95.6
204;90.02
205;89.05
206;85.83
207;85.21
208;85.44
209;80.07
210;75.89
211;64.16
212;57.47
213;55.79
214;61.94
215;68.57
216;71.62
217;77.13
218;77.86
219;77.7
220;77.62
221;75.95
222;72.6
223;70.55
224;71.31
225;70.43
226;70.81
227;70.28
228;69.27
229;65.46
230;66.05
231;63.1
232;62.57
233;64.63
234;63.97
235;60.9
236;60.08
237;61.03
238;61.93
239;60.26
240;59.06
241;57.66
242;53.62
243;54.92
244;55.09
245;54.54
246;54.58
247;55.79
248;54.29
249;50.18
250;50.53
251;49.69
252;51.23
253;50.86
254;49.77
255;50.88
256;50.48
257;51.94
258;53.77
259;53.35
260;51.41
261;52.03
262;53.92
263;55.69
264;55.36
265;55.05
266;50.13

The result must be 159 km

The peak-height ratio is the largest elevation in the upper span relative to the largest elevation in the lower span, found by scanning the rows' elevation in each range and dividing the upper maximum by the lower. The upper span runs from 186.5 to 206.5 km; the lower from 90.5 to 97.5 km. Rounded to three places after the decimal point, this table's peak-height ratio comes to 0.874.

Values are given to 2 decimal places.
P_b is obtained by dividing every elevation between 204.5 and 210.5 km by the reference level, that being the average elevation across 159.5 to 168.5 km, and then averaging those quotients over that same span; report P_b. 0.95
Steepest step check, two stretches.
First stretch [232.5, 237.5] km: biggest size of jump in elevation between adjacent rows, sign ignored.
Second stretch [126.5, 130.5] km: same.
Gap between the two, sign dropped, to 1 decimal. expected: 3.5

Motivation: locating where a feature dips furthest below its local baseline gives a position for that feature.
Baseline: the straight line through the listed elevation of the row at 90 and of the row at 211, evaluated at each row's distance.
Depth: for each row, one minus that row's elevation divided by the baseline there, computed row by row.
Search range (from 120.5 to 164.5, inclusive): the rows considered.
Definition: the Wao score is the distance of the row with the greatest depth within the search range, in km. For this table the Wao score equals 123 km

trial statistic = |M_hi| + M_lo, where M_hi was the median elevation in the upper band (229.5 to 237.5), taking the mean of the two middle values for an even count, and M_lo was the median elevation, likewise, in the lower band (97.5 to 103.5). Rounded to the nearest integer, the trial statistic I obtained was 172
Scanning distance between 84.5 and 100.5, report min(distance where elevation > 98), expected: 85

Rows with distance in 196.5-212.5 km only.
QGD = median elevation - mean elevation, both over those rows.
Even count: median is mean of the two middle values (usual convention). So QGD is 4.0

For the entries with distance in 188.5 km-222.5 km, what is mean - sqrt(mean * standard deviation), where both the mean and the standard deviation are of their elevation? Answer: 52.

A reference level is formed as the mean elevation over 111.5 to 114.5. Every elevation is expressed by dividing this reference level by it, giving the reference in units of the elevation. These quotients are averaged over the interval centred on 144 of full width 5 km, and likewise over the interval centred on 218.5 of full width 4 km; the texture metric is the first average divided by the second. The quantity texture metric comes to 0.69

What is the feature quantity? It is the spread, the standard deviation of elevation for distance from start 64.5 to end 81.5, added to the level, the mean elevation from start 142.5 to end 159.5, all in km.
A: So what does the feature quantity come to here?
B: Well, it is 105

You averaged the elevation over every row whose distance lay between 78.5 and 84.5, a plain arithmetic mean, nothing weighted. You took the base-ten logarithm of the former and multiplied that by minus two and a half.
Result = -5.27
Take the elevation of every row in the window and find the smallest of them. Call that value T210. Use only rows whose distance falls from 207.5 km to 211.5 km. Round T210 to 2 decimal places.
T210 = 64.16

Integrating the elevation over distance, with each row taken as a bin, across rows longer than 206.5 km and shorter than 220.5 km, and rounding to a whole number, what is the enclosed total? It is 1016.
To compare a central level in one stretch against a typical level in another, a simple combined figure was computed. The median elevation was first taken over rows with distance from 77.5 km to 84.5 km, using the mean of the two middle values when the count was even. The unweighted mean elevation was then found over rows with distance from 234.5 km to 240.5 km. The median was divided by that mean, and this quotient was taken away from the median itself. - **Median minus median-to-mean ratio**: 127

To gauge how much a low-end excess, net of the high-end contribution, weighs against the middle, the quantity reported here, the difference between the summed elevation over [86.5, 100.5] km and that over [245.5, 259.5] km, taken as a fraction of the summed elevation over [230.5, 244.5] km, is 1.0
